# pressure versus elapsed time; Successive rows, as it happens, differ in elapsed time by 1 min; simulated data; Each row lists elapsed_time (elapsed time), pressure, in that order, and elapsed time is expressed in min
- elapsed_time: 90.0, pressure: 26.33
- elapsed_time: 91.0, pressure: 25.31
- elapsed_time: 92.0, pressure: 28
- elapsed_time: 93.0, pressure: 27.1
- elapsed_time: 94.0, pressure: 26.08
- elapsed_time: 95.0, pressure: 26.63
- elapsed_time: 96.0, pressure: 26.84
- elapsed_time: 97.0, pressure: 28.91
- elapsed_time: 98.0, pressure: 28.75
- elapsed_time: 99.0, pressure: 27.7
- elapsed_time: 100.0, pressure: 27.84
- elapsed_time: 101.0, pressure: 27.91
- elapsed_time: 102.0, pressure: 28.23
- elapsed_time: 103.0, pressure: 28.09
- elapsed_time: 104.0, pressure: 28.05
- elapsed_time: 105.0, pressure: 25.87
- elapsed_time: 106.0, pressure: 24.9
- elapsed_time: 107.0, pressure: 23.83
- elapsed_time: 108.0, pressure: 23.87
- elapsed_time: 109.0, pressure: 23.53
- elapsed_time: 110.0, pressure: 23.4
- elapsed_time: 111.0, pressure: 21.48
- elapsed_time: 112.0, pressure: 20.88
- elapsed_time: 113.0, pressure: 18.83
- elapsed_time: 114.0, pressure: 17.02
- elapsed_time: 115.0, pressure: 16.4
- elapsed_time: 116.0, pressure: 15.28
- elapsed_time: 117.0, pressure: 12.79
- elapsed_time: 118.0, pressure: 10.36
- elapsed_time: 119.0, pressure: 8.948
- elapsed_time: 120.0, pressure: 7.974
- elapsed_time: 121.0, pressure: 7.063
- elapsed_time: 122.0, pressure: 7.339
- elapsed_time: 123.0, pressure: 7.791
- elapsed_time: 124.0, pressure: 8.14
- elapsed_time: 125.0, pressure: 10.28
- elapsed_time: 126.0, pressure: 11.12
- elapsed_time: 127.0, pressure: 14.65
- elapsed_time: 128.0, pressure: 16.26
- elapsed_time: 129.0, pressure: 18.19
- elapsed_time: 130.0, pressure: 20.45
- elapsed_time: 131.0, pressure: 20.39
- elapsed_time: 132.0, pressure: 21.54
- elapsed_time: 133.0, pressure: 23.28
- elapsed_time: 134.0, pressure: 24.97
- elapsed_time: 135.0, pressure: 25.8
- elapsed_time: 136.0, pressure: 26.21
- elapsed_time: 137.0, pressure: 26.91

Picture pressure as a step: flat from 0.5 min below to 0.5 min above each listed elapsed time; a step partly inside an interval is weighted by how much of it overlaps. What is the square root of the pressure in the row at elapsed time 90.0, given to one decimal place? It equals 5.1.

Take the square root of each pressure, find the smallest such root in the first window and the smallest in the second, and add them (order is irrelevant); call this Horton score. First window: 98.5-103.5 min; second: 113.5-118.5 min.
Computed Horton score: 8.5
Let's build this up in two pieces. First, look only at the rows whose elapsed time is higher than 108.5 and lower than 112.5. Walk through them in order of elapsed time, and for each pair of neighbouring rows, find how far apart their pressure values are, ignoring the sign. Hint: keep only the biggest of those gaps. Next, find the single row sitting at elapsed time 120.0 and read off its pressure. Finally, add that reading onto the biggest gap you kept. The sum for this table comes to 10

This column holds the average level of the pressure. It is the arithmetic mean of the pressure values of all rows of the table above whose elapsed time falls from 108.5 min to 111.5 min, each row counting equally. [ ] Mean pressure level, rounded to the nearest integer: 23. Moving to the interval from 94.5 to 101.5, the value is 28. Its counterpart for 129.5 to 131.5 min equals 20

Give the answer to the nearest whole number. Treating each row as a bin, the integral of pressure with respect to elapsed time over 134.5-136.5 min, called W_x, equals 52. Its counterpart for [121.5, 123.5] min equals 15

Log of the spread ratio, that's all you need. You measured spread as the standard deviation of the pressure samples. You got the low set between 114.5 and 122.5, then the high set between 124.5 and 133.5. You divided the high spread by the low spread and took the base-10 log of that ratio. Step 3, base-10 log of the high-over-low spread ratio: 0.10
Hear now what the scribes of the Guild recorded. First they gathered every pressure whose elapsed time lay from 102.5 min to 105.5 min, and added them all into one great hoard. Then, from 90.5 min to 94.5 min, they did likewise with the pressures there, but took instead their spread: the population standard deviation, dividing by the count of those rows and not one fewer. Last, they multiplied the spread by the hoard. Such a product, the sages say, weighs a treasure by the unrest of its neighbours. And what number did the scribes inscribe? 83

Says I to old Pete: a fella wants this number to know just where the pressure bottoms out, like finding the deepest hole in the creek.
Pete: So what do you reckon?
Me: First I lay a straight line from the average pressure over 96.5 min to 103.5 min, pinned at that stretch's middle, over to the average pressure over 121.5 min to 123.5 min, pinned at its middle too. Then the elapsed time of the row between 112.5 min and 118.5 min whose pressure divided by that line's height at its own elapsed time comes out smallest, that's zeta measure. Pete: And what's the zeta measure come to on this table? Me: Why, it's 118.0 min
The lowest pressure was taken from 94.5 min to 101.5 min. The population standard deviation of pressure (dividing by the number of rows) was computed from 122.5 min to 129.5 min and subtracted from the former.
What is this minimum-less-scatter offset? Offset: 23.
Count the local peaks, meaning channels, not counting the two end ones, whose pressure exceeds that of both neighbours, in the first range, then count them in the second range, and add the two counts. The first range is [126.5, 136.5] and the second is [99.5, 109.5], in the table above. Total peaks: 3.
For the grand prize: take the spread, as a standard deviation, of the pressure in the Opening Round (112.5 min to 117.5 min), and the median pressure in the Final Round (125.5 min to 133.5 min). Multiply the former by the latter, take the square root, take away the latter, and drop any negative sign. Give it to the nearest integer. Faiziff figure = 13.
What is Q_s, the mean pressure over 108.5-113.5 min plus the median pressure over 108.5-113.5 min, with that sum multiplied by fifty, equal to 2155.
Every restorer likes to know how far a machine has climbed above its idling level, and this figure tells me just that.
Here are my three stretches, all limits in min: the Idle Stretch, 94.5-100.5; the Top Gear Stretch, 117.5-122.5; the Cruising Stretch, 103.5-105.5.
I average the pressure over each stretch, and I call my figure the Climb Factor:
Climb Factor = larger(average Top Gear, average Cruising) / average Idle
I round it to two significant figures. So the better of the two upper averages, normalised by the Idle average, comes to 0.97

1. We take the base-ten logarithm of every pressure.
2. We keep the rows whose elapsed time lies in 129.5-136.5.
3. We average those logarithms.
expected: 1.36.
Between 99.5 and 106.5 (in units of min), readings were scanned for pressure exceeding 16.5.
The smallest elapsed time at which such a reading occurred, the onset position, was 100.0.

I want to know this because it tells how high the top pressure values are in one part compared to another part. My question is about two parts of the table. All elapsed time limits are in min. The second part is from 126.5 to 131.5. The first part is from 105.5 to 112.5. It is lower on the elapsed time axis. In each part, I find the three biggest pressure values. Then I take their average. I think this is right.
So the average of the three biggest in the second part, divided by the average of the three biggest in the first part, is 0.81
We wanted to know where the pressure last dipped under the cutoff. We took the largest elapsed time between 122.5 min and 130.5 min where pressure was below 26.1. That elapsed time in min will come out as 130.0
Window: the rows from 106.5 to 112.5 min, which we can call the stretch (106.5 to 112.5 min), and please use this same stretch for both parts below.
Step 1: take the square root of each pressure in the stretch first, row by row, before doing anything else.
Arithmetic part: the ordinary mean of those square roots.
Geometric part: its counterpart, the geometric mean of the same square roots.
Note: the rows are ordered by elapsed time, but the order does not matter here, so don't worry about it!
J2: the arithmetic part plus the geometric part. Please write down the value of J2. 10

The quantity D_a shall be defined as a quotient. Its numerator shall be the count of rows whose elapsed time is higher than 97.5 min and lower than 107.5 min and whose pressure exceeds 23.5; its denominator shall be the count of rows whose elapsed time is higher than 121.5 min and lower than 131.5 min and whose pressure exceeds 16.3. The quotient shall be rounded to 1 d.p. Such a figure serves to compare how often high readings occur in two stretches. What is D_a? 3.3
